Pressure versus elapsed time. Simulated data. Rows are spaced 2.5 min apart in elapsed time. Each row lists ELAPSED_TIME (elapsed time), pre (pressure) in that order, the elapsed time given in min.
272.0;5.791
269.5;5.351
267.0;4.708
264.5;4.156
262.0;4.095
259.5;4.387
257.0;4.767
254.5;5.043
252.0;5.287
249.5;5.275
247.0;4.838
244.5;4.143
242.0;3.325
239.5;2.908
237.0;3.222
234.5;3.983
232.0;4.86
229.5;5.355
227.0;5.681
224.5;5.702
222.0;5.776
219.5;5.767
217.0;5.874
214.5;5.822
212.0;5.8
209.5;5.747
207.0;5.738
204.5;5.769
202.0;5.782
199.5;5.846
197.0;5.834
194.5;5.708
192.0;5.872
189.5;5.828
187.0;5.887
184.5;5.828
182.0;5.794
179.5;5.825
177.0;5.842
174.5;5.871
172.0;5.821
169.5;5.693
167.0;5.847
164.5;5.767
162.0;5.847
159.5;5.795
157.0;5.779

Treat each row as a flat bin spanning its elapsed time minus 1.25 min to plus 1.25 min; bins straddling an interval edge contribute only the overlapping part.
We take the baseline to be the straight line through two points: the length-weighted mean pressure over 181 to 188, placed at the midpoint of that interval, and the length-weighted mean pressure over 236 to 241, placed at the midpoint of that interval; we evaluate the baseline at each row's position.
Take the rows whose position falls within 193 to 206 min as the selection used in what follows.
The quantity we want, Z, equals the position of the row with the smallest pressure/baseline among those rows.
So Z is 194.5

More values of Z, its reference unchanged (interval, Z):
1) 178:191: 179.5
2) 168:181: 169.5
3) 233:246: 239.5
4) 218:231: 219.5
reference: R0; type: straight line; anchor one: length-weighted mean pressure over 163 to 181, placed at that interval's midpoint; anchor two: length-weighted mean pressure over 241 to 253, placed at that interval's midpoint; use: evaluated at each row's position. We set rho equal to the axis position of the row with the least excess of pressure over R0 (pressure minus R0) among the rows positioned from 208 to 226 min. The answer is 209.5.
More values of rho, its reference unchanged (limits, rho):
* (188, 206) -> 194.5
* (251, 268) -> 262.0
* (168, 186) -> 169.5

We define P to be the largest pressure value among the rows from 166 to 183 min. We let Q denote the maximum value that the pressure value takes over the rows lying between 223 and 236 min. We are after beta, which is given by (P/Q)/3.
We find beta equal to 0.343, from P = 5.871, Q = 5.702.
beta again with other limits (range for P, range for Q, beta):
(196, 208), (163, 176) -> 0.332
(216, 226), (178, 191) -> 0.333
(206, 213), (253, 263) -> 0.383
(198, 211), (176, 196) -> 0.331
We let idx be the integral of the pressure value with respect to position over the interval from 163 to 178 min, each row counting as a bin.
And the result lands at 87.1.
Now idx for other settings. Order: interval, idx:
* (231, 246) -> 56.1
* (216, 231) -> 85.1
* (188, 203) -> 87.2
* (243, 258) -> 73.0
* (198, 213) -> 86.7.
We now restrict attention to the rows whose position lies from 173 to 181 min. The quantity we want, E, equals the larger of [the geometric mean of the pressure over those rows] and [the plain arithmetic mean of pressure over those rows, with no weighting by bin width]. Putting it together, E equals 5.85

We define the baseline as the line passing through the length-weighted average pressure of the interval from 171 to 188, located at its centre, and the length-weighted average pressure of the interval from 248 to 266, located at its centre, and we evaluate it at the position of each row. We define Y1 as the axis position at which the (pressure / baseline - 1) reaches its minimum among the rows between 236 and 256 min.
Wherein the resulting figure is 239.5 min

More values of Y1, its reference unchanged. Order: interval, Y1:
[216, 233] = 232.0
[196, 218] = 197.0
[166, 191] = 169.5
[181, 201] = 182.0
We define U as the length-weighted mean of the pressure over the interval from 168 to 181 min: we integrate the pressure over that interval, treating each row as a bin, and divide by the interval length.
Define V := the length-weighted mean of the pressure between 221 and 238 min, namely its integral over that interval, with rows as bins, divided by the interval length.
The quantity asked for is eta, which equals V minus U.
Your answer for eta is -0.9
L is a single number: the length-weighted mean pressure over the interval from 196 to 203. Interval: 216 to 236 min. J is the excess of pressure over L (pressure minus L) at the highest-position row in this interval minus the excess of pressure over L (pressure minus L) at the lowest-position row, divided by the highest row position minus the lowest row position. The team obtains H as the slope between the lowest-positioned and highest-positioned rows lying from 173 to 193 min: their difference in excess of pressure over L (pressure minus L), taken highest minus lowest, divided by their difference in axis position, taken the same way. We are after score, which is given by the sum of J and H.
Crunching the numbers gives -0.11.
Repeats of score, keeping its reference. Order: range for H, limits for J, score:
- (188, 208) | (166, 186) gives -0.01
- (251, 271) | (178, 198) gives 0.00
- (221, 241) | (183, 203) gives -0.17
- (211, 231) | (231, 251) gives 0.00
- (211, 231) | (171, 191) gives -0.03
